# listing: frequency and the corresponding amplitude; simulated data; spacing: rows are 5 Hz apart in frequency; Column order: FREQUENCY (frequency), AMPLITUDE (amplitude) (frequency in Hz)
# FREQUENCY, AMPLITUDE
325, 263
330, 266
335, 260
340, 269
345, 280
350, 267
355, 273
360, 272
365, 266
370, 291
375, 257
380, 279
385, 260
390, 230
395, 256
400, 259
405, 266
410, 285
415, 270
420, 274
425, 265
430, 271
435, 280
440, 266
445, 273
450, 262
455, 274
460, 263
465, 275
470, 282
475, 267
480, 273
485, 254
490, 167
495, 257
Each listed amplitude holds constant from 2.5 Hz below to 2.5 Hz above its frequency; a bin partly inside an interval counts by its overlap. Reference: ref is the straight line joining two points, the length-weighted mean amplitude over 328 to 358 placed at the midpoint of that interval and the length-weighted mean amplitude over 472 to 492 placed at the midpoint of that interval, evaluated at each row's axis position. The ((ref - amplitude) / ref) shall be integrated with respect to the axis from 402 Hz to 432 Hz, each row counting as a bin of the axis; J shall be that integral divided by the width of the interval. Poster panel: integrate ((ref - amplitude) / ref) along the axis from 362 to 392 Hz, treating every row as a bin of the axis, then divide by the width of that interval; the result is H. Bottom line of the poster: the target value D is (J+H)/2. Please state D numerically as -0.035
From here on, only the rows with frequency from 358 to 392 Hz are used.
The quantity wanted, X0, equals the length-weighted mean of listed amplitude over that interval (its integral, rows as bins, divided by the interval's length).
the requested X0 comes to 265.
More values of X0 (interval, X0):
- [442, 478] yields 271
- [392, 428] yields 267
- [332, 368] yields 270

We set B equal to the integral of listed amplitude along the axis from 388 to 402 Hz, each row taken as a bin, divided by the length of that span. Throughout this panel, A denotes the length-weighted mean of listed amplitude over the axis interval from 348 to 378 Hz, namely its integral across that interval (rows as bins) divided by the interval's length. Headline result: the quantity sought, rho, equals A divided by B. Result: 1.09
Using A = 271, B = 249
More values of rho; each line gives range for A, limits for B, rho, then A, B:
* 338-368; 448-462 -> 1.02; 272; 267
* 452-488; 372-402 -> 1.04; 268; 257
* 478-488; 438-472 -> 0.95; 258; 271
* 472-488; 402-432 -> 0.97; 262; 272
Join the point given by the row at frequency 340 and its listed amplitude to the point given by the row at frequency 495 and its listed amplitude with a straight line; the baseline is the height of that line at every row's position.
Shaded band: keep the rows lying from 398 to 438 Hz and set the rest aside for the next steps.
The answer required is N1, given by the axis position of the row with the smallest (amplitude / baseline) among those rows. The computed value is 400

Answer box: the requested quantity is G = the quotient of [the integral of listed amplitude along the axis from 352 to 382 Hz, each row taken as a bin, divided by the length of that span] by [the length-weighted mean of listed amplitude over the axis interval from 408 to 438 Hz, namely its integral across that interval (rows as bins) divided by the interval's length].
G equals 1.00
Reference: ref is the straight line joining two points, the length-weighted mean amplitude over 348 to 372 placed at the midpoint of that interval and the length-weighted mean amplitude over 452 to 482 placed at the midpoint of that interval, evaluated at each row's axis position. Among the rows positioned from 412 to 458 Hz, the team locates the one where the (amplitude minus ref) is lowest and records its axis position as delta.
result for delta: 450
